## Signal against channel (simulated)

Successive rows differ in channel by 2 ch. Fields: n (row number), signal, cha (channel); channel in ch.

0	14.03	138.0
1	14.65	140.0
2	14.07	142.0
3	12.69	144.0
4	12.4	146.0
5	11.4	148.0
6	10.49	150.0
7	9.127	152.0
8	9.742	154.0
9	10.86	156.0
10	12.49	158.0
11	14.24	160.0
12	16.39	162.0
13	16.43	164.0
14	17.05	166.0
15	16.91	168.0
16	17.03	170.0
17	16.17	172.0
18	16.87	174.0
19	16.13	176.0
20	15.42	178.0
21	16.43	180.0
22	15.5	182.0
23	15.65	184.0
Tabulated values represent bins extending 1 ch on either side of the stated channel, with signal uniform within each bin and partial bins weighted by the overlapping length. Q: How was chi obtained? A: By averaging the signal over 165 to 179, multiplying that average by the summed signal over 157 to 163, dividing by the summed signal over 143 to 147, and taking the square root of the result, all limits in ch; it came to 5.3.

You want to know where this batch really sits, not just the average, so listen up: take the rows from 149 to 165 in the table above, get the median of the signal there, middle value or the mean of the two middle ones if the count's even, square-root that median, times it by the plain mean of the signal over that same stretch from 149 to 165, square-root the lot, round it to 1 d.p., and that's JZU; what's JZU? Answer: 6.5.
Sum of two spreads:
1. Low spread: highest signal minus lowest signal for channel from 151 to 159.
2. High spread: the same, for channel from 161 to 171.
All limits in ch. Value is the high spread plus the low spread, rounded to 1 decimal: 4.0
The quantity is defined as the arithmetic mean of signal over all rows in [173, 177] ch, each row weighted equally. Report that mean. 16.5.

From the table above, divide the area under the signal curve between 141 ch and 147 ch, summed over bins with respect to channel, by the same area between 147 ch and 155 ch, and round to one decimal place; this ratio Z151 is 1.0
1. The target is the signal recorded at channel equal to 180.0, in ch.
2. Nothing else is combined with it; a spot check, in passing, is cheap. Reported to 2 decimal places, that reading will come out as 16.43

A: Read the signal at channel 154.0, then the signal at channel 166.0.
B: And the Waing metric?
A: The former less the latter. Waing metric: -7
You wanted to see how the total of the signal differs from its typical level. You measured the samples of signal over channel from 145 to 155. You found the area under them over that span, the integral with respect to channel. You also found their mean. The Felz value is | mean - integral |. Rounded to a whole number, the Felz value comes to 96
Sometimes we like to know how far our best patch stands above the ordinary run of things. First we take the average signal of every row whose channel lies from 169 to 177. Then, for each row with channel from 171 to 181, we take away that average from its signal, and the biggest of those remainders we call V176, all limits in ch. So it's 0.3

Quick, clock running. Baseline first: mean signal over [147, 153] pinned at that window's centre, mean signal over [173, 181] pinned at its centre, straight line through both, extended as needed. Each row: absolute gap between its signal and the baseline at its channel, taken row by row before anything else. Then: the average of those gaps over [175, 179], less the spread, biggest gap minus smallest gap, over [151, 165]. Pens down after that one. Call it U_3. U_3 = -2.5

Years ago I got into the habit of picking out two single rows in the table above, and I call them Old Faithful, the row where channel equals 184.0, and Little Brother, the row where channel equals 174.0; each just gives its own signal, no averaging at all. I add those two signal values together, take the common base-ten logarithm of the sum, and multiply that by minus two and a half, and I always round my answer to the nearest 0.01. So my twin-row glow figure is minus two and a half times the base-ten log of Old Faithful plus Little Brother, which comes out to -3.78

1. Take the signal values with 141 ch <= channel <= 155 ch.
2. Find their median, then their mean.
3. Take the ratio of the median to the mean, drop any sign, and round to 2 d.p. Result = 1.00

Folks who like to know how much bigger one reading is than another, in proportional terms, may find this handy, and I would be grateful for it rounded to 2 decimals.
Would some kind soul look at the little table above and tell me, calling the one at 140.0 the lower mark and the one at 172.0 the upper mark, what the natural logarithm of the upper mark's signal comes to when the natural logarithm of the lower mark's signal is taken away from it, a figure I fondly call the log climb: 0.10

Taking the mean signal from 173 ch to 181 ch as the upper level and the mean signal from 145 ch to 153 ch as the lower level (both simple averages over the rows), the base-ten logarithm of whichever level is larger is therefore 1.210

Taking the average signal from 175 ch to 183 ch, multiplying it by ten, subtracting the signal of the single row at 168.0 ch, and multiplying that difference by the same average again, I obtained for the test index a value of 2250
